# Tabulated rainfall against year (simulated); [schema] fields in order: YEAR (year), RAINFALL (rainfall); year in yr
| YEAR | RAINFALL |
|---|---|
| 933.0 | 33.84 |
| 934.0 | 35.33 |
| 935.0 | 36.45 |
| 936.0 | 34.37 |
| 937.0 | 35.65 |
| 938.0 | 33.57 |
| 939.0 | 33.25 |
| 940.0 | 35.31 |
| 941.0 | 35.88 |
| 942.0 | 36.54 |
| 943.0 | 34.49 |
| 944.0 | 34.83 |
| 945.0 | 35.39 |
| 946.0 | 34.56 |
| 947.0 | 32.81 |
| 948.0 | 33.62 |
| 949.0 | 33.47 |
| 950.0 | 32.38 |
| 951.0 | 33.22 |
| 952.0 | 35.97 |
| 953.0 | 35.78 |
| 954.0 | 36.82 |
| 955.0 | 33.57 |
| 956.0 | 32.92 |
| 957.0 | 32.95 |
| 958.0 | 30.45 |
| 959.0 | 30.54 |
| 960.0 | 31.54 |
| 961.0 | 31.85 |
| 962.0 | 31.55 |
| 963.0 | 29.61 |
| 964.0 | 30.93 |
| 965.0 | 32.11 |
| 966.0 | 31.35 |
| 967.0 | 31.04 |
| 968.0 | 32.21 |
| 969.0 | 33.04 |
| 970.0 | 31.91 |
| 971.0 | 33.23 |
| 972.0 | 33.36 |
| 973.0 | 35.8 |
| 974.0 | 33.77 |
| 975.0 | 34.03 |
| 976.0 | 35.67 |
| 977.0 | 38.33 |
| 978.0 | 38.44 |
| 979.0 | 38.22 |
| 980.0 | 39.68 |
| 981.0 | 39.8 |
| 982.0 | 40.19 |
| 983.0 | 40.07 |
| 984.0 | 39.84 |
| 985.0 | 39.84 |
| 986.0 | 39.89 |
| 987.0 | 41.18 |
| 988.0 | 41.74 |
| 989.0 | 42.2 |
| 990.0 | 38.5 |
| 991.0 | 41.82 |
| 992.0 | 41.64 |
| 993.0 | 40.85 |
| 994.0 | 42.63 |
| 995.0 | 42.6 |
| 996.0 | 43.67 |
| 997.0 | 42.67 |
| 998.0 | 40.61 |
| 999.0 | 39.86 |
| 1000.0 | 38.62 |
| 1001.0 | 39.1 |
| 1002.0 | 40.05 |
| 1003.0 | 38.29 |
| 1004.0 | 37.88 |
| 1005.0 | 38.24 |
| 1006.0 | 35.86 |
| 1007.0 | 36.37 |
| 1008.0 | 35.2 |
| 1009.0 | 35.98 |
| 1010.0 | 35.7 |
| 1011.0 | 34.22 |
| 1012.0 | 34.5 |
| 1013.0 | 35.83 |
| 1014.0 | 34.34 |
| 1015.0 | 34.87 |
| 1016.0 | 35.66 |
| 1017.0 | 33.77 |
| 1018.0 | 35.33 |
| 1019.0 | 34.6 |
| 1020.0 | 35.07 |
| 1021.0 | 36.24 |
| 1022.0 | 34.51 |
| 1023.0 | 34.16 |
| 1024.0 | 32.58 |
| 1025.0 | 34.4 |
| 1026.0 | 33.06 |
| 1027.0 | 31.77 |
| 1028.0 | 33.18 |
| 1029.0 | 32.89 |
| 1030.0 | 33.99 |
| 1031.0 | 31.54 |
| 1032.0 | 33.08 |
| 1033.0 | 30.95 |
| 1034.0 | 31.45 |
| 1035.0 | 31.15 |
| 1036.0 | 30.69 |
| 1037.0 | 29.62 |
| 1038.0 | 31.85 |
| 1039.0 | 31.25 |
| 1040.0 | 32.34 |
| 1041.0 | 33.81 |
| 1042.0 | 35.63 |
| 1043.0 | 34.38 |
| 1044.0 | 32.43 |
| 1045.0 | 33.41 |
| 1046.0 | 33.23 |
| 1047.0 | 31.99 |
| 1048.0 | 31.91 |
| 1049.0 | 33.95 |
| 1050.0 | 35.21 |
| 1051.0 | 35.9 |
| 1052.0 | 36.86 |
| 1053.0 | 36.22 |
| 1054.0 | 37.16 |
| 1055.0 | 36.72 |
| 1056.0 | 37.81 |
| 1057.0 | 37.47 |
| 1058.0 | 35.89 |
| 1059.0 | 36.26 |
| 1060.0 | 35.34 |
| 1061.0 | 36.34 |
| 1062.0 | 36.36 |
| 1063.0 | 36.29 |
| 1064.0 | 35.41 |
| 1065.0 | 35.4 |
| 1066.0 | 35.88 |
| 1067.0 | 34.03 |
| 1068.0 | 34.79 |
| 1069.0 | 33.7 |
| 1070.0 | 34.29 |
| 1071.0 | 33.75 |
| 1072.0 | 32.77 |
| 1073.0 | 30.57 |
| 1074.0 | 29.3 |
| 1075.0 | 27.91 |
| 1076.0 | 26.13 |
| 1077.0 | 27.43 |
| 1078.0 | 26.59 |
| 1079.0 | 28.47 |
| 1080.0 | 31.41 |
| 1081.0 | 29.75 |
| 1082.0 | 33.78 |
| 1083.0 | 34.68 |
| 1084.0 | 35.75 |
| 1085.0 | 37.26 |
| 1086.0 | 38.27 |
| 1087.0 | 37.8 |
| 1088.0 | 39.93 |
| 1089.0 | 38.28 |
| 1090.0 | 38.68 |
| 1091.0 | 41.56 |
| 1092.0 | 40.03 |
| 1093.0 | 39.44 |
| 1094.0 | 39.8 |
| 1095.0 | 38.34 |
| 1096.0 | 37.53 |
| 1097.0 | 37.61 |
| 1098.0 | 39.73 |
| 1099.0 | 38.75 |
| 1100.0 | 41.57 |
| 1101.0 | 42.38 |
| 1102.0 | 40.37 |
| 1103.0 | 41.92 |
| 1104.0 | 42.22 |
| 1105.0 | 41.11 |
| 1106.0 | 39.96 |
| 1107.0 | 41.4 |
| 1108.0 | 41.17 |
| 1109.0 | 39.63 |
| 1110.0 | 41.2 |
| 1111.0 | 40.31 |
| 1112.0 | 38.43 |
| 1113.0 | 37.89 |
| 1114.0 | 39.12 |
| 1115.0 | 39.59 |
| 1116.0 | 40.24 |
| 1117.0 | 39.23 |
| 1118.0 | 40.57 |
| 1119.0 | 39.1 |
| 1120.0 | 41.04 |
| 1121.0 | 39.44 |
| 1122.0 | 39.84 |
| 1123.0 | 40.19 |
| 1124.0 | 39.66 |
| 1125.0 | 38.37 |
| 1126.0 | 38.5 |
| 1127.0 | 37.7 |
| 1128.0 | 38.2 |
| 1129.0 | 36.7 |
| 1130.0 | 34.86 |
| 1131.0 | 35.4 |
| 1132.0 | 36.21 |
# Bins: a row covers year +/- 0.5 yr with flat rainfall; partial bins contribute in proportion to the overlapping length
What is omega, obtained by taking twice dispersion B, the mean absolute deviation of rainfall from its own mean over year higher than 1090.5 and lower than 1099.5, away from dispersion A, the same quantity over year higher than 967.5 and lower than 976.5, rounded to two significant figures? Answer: -1.0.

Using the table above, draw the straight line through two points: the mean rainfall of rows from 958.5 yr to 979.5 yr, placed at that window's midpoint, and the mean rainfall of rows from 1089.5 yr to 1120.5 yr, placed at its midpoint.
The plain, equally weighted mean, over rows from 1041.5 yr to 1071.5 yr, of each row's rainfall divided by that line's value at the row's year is 0.935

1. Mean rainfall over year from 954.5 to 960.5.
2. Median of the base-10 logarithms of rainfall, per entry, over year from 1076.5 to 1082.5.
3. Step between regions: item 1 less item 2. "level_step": 31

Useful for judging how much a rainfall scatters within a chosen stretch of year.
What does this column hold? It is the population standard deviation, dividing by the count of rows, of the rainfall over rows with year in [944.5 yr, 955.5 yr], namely 1.4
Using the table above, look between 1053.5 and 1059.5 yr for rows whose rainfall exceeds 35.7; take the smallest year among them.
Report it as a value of 1054.0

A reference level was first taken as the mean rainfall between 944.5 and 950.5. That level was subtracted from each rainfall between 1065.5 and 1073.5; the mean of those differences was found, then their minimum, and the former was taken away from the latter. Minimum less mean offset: -3.2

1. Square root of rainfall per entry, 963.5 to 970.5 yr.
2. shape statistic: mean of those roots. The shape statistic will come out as 5.6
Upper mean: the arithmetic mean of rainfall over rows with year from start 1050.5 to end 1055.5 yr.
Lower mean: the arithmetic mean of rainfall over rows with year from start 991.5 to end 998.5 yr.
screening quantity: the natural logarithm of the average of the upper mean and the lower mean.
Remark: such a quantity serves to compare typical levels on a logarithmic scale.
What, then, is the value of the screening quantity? 3.67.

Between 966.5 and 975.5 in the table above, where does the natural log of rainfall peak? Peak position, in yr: 973.0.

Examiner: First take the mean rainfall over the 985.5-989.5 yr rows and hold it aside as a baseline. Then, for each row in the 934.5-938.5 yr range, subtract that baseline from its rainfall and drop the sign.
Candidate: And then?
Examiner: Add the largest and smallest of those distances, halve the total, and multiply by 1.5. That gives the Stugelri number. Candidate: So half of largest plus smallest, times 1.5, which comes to 9.4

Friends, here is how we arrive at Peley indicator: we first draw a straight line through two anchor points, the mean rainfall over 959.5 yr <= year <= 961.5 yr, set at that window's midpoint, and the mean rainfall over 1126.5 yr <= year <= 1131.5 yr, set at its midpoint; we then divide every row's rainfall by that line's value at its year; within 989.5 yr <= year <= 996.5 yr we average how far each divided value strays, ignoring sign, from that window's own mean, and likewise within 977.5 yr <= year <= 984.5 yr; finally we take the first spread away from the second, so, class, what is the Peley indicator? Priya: -0.016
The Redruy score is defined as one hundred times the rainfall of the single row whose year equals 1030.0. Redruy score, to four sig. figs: 3399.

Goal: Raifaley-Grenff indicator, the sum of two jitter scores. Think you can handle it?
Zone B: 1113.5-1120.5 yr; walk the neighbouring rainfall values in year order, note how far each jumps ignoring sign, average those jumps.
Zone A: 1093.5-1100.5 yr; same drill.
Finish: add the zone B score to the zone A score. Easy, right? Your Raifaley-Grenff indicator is 2.5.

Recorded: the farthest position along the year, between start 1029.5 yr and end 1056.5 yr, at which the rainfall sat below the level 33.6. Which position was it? 1048.0 yr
